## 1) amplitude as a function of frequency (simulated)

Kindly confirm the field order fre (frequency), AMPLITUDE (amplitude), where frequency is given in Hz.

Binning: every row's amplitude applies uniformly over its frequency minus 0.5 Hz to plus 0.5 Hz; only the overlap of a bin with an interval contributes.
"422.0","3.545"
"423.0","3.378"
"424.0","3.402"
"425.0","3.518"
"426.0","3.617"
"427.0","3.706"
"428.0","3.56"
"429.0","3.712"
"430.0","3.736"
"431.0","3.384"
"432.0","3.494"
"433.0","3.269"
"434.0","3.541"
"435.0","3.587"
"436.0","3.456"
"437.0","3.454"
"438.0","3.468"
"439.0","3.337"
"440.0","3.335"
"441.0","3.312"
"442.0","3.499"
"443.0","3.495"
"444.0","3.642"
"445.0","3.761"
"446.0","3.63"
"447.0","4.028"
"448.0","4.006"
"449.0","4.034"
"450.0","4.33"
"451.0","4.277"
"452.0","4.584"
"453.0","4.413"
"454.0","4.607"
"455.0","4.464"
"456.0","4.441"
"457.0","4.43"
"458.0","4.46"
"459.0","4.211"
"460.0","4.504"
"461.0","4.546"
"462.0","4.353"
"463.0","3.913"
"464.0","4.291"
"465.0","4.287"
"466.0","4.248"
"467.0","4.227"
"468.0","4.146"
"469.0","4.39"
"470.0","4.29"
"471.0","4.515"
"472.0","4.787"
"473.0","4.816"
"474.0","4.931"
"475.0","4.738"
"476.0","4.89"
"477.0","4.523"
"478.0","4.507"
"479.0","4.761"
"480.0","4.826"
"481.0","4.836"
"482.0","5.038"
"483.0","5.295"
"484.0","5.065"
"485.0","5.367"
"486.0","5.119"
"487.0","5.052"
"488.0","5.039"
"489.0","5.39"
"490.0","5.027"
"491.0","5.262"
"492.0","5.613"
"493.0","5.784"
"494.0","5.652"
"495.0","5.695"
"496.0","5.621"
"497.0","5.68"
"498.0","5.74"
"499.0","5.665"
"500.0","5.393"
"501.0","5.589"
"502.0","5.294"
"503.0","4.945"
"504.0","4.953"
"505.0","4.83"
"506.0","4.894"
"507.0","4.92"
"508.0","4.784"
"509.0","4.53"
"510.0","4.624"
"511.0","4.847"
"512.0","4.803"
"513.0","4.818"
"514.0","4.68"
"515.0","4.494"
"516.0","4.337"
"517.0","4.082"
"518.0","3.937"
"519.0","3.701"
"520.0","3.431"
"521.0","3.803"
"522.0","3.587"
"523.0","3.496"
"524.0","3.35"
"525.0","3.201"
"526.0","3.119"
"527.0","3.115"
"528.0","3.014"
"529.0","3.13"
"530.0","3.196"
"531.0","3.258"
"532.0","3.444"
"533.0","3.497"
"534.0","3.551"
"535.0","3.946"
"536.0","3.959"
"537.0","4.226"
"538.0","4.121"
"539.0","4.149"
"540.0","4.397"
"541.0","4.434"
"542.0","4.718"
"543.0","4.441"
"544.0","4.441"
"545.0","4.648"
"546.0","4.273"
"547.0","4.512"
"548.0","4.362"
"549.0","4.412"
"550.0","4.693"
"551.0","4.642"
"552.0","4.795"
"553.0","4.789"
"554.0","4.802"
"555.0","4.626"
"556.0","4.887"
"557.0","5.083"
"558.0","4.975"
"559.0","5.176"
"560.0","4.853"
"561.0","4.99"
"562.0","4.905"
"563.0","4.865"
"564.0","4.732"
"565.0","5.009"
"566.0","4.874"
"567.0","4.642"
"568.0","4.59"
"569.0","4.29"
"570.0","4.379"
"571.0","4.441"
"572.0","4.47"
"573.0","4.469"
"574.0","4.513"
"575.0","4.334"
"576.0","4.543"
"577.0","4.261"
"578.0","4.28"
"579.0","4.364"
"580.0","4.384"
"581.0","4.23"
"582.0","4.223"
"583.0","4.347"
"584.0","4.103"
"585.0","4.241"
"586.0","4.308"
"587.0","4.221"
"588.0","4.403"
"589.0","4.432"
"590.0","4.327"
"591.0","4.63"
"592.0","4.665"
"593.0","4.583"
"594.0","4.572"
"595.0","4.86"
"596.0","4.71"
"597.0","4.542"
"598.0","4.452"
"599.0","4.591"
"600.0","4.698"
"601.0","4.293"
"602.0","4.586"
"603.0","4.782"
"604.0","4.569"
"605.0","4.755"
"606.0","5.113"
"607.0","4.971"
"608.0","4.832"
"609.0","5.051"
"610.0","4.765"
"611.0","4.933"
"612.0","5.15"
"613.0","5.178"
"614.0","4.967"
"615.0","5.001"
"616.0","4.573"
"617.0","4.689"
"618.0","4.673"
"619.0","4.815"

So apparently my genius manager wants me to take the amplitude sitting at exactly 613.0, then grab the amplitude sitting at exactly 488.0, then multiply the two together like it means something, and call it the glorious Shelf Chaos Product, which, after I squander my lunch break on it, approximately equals 26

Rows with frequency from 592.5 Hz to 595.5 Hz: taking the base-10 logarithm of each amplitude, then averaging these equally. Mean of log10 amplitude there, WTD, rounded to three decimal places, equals 0.669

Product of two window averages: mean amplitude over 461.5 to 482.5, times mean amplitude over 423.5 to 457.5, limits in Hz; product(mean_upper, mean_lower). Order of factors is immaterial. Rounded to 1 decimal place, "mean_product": 17.2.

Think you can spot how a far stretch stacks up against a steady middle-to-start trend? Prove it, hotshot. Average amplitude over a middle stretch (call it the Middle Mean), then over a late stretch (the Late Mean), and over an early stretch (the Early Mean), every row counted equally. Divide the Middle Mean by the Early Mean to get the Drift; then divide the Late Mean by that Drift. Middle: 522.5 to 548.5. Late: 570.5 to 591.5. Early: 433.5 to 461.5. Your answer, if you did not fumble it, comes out 4.5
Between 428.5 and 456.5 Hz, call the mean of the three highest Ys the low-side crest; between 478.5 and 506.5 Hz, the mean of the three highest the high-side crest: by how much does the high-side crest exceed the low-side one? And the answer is 1.2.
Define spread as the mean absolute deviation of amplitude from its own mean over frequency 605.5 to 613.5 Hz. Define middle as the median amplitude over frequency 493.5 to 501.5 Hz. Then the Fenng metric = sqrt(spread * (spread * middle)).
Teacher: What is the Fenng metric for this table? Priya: 0.29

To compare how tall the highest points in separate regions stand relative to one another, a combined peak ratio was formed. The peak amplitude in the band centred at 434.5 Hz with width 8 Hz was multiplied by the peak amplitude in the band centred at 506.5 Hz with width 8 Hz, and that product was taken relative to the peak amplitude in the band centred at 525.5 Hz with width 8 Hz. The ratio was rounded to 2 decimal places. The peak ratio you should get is 4.95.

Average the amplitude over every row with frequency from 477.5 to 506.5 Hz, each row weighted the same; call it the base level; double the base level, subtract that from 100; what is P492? 89.5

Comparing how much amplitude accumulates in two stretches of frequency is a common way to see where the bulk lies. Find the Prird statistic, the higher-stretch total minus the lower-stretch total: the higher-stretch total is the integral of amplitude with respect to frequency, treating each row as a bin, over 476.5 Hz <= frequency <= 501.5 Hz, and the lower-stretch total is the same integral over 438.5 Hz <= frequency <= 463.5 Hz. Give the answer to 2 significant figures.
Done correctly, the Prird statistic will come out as 30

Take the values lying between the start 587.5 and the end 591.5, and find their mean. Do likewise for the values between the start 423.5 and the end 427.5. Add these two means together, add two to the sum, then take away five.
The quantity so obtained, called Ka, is 5.0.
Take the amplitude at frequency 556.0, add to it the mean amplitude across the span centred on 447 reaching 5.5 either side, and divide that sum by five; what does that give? 1.76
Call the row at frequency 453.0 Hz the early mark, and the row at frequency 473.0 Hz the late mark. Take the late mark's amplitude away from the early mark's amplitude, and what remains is -0.40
